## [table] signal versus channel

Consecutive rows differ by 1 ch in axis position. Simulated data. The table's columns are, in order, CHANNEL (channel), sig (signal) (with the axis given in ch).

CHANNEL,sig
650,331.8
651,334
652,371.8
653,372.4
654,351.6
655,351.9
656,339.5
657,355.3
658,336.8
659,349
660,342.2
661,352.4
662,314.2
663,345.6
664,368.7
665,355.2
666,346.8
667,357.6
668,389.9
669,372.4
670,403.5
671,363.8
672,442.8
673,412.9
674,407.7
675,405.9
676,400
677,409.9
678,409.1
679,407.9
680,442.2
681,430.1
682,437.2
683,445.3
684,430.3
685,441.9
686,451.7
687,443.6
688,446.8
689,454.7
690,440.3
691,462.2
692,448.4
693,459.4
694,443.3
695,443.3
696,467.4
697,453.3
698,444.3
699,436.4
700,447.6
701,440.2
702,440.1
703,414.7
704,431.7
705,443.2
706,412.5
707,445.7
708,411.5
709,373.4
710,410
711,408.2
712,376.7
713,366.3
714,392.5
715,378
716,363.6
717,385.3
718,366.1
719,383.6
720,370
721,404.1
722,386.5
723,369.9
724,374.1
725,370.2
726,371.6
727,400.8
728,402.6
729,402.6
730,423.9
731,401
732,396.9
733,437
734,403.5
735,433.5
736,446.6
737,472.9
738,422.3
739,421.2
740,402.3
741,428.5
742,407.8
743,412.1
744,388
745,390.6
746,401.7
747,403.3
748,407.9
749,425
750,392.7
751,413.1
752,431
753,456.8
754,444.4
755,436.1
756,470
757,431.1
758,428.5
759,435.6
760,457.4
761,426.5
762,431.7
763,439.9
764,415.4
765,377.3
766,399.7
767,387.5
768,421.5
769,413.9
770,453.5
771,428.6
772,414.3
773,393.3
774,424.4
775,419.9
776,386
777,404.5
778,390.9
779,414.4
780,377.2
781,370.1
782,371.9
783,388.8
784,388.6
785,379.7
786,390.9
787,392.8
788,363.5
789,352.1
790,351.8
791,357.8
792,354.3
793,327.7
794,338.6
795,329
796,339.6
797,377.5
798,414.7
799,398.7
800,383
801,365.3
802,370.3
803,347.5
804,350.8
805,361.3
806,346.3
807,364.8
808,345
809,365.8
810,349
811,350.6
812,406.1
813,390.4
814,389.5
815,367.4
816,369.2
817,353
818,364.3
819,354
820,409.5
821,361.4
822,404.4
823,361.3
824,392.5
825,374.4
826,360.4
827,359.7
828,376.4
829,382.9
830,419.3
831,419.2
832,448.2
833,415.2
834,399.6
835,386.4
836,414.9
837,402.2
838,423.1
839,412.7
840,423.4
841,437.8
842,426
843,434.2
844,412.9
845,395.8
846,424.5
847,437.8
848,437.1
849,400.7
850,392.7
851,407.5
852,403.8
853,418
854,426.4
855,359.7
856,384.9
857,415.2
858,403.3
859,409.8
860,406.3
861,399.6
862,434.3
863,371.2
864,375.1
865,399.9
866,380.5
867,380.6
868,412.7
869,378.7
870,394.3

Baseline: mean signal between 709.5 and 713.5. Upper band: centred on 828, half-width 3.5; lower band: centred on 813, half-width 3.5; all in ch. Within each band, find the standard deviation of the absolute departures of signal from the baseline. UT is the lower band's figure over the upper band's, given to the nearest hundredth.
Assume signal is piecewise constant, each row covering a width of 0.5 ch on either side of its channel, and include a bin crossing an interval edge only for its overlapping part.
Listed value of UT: 1.73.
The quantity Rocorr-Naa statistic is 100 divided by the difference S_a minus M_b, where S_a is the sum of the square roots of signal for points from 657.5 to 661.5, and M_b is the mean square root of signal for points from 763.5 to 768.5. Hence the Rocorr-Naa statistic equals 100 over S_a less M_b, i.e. 1.8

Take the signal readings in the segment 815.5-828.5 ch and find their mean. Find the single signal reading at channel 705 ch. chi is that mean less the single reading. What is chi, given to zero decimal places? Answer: -71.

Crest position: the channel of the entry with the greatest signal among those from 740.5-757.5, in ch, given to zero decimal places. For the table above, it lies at 756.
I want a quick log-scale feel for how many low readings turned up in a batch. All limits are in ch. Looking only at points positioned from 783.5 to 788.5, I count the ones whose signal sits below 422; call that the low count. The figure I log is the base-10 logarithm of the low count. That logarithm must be 0.70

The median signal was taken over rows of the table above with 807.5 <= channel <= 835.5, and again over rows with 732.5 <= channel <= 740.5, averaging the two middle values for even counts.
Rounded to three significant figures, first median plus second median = 803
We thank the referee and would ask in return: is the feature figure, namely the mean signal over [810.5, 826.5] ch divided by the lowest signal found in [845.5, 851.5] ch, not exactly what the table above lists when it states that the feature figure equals 0.96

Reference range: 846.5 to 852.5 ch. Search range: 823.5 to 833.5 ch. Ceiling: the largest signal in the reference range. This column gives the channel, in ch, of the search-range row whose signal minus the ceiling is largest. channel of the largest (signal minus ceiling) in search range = 832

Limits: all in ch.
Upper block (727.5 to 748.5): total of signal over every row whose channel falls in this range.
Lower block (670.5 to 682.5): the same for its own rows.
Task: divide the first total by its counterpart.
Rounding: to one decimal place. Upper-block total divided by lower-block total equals 1.8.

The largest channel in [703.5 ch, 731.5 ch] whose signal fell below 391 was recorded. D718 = 726 ch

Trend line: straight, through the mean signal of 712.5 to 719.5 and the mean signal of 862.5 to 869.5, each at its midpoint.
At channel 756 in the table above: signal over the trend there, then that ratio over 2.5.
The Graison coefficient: 0.50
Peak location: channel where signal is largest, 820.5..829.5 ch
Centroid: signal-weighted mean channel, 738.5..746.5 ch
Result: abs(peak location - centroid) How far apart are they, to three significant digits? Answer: 79.5 ch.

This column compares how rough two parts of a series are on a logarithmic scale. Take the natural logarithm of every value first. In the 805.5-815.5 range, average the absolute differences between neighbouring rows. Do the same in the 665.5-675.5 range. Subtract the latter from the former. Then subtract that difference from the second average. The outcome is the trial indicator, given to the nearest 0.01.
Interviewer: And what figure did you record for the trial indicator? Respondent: 0.09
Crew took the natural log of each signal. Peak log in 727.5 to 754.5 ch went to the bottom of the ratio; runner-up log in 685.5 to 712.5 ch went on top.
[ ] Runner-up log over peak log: 1.00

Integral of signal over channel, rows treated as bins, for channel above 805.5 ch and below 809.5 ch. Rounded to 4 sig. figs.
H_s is 1422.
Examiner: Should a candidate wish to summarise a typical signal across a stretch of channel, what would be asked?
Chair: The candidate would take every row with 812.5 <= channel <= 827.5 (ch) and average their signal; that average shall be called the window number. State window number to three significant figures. 374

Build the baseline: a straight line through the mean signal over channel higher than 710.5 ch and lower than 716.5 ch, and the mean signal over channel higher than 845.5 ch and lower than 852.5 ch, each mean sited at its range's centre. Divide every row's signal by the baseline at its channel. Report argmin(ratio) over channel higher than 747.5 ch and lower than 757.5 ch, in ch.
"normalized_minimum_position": 750 ch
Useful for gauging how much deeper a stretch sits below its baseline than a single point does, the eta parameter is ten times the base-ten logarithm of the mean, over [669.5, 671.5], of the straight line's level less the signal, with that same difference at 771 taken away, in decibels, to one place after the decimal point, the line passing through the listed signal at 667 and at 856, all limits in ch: 14.8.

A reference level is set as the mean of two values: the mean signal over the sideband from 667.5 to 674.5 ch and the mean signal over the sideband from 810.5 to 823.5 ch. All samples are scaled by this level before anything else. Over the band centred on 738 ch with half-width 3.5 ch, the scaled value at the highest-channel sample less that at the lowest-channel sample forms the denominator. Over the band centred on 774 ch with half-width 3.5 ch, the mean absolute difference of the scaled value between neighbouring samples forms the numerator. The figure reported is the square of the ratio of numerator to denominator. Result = 16.9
